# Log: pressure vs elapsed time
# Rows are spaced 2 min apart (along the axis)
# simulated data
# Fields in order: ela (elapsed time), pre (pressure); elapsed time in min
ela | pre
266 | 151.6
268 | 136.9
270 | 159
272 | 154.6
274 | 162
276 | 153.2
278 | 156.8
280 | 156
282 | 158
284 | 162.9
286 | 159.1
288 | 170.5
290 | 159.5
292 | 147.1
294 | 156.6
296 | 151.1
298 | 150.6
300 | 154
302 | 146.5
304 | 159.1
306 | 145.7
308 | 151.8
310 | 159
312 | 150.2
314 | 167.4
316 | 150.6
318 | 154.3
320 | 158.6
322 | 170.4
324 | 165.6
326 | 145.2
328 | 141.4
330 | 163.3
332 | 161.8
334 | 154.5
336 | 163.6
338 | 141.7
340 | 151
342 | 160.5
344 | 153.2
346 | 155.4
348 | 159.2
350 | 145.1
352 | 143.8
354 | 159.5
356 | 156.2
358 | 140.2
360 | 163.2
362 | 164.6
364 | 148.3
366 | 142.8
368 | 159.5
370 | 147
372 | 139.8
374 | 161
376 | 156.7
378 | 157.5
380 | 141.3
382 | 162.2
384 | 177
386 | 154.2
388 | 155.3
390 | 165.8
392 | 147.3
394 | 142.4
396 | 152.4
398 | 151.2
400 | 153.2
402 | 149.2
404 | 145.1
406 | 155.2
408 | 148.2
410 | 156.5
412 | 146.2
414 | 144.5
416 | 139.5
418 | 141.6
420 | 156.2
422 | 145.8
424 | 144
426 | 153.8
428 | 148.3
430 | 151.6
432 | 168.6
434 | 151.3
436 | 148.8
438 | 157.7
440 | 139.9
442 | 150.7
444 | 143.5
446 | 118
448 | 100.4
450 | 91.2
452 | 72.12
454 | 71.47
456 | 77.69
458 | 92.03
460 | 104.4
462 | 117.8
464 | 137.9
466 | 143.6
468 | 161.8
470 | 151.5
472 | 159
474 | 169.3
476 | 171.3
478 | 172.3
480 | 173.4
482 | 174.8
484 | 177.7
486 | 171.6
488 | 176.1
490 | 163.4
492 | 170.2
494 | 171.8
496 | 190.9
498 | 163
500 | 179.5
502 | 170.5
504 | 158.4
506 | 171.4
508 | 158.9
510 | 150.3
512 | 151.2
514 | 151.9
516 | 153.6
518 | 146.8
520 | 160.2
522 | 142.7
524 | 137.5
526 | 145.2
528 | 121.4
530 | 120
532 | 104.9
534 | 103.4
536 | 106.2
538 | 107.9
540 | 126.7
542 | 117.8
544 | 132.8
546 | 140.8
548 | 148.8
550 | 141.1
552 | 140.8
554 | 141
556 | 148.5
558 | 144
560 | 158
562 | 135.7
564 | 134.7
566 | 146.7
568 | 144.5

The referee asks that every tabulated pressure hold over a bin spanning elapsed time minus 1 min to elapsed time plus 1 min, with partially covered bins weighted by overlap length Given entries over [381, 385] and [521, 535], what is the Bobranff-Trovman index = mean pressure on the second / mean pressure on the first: 0.74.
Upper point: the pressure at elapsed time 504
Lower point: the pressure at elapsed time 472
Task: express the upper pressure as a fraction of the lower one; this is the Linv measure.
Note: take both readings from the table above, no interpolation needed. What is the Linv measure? 1.00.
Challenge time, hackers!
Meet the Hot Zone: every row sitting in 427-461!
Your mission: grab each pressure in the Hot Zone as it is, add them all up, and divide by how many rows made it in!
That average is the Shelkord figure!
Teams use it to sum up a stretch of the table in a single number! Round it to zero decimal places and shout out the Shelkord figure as 123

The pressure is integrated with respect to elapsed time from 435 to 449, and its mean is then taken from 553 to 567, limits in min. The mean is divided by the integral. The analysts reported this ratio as 0.075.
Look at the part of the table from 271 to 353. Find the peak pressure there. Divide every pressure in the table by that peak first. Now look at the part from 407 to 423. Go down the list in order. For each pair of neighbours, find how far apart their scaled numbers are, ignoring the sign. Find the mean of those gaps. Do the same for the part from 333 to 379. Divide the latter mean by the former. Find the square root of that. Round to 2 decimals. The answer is 1.16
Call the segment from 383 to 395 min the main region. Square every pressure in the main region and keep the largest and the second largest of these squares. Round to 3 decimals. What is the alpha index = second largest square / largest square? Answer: 0.877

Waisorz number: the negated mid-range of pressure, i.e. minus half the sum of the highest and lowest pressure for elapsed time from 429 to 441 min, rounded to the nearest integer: -154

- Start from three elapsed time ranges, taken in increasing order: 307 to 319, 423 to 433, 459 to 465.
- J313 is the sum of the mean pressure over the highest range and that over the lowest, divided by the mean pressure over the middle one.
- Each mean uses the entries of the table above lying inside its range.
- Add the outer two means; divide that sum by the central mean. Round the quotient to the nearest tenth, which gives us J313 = 1.8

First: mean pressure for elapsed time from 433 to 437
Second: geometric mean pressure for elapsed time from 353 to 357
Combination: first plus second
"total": 308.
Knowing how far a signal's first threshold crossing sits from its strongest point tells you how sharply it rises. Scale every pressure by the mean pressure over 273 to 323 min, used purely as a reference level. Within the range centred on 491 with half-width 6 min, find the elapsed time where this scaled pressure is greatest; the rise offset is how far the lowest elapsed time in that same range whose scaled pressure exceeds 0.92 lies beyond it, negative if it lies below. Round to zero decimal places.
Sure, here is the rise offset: -10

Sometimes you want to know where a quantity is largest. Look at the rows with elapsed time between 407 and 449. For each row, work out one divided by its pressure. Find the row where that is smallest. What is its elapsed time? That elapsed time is 432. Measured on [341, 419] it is 384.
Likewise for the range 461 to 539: 496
